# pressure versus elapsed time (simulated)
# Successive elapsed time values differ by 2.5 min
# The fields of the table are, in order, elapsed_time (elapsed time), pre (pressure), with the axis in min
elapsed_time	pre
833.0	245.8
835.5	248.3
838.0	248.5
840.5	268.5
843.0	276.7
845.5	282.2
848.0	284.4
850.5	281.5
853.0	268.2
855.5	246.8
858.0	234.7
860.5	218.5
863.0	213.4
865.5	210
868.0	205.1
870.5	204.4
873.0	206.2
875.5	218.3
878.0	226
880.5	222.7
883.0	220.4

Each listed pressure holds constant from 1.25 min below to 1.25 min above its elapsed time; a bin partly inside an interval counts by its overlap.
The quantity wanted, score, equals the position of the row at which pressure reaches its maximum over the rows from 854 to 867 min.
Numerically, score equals 855.5 min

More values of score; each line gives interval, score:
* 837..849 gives 848.0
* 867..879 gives 878.0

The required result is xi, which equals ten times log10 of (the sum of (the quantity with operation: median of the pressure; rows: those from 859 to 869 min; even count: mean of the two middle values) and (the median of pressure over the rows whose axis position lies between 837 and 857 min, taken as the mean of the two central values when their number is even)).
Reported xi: 26.9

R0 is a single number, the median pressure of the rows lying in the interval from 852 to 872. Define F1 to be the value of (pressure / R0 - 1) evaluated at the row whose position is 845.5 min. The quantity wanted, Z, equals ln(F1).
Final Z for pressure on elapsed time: -1.2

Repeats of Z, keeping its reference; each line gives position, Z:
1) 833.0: -2.0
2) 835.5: -1.9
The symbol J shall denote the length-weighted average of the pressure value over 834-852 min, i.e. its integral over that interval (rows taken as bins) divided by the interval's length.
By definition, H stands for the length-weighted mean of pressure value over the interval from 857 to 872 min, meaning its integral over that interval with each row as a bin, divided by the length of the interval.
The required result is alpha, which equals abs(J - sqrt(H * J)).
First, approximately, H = 214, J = 270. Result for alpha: 29.5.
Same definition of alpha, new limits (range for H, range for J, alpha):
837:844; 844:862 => 2.8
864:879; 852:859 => 20.0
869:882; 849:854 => 32.0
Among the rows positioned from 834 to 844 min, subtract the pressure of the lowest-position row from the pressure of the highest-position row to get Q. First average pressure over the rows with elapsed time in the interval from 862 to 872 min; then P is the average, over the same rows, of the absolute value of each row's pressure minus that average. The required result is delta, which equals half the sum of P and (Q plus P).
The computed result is 18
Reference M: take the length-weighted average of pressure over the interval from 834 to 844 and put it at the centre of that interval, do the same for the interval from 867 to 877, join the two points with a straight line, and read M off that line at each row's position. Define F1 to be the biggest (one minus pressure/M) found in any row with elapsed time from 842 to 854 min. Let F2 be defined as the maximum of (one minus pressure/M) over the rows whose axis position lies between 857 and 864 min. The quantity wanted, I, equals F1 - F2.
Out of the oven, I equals -0.134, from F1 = -0.091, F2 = 0.0424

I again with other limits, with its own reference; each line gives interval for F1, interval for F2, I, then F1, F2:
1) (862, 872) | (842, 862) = 0.011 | 0.047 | 0.0361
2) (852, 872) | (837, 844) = -0.002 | 0.047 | 0.0489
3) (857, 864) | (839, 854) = 0.085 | 0.042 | -0.0430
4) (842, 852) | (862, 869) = -0.138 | -0.091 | 0.0468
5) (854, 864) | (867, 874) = -0.004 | 0.042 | 0.0468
